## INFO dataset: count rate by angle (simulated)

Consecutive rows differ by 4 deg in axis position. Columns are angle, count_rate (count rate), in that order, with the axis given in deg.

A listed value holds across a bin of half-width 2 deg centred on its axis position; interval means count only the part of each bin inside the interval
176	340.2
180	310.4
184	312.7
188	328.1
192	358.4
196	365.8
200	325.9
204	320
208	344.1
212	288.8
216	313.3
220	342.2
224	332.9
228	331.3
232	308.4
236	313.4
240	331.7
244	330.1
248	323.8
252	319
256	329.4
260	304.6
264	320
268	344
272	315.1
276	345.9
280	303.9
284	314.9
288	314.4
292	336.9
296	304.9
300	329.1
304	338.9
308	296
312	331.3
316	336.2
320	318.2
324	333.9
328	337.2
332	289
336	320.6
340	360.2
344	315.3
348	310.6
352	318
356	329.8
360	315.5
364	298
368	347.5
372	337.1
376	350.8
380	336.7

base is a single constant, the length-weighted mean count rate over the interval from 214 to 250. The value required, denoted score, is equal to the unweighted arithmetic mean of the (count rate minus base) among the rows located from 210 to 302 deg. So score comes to -3.6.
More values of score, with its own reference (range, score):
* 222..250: -0.7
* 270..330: -1.4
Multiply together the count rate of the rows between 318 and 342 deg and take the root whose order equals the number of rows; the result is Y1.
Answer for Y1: 326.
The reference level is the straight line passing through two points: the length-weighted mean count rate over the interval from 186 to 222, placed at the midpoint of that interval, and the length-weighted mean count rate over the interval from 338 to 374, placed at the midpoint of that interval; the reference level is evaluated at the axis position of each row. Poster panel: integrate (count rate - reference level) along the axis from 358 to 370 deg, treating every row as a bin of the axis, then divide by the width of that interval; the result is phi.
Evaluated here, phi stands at -5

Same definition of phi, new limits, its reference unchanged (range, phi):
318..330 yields 3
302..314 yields -6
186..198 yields 18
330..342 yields -3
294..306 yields -4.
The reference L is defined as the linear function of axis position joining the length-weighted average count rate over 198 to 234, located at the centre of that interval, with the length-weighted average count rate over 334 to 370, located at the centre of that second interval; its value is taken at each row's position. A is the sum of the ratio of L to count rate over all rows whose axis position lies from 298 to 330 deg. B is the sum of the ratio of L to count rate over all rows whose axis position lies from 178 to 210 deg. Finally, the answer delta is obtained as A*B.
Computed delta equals 61.6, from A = 7.92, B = 7.78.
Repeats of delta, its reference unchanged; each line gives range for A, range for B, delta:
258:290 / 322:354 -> 65.1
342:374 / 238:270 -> 64.3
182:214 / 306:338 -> 63.7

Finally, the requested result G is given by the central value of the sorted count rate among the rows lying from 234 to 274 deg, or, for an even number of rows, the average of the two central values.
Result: 322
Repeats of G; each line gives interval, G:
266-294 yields 315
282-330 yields 330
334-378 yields 321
